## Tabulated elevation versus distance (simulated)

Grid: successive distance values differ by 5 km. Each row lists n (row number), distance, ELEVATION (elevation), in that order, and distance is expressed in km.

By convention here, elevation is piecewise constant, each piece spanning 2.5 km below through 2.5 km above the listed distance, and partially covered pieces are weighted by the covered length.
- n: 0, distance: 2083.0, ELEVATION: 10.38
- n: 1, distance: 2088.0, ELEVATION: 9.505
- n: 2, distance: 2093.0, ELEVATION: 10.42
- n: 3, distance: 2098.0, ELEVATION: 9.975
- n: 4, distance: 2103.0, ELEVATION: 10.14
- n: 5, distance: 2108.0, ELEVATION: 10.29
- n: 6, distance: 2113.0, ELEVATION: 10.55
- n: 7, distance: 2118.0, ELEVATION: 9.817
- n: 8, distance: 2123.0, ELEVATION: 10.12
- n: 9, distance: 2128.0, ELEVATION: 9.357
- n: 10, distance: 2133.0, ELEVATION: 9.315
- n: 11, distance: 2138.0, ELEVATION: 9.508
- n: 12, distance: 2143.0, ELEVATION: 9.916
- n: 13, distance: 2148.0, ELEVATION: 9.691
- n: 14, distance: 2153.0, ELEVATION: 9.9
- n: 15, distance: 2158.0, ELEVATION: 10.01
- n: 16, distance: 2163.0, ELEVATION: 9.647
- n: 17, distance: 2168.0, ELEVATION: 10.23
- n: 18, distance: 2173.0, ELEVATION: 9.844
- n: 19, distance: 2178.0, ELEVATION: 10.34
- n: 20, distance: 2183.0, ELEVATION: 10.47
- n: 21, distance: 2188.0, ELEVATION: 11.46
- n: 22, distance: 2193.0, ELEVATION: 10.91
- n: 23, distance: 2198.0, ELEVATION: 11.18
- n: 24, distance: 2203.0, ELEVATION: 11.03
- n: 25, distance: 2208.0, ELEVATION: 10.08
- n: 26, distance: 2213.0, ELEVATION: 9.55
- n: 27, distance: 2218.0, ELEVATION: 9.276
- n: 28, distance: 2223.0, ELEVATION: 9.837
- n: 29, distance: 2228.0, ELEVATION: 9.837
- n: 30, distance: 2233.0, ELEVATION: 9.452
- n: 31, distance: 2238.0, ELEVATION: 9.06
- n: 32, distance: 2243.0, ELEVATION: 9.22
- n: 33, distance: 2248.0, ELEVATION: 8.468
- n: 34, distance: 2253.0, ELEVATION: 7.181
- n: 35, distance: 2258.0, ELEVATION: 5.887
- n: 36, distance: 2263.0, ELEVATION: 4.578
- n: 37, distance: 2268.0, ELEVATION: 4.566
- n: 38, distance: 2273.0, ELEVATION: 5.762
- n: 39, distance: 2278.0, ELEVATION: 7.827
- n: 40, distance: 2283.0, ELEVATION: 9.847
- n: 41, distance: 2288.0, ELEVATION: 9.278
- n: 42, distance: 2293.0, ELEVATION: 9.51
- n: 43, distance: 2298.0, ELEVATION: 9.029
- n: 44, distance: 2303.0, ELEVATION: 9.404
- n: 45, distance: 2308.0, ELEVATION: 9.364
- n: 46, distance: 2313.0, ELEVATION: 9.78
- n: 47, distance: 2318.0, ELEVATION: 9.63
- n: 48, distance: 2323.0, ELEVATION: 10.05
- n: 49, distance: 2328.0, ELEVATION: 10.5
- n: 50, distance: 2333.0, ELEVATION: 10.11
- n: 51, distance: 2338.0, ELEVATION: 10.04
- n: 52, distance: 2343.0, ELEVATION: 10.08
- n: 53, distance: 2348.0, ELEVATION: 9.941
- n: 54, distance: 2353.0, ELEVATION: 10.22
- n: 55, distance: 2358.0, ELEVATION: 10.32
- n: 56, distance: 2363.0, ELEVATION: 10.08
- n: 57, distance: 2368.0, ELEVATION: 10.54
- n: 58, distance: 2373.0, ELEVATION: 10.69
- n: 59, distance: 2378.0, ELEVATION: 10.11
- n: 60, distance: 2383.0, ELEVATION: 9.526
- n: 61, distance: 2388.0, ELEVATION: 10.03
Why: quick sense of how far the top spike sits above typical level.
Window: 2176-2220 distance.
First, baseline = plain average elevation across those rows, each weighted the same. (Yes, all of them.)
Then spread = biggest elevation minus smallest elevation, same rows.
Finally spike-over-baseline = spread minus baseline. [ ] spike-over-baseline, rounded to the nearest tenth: -8.3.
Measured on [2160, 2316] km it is -2.2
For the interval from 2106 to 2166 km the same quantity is -8.6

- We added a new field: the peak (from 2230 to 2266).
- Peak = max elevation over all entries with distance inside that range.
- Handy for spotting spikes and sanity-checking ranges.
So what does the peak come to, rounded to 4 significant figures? 9.452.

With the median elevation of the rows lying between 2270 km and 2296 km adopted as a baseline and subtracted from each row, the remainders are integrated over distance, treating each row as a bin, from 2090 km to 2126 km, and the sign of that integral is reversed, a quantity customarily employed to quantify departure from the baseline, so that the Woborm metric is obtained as -32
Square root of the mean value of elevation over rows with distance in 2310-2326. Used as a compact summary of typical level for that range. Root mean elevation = 3.13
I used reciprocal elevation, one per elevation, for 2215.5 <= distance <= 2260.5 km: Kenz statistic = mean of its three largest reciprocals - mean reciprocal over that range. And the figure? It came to 0.0243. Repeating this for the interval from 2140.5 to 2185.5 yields 0.0028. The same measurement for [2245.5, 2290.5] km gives 0.0509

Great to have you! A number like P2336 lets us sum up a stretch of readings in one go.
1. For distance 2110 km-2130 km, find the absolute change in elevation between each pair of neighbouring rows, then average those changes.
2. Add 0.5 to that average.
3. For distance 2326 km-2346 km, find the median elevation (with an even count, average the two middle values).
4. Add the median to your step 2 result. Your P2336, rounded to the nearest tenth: 11.2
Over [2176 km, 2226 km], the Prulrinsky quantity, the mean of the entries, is 10.41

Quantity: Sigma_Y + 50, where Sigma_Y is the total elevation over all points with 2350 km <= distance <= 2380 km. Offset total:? 112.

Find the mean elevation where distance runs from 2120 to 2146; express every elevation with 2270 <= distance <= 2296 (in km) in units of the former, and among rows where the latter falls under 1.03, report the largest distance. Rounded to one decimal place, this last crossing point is 2293.0 km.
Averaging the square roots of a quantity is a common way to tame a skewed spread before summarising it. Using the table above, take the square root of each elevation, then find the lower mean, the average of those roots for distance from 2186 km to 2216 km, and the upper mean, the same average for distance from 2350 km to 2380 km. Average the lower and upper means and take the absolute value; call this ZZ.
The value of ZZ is 3.24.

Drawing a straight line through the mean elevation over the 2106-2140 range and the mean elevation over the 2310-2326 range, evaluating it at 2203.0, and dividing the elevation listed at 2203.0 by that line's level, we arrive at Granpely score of 1.12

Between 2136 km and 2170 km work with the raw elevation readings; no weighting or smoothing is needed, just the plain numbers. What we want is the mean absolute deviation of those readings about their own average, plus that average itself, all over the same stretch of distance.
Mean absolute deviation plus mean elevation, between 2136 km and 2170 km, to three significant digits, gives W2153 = 10.0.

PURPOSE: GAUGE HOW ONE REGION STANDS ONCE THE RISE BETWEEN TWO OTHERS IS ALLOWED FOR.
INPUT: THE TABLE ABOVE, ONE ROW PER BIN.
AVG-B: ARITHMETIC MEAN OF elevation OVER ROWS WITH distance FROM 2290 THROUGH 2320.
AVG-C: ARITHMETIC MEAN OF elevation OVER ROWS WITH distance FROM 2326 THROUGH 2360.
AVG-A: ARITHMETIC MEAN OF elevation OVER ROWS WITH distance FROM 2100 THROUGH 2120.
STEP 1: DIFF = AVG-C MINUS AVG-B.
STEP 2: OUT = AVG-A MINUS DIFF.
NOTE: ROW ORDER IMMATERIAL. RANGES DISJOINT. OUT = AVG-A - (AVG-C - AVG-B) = 9.5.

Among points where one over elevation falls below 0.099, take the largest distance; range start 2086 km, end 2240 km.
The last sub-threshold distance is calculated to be 2203.0 km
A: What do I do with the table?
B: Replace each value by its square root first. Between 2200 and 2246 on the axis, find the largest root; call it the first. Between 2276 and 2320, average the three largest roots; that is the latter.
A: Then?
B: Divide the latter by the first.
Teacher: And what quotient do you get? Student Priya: 0.94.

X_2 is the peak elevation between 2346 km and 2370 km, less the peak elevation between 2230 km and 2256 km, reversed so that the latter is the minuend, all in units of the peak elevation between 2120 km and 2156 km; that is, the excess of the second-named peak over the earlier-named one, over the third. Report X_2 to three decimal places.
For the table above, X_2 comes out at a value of -0.108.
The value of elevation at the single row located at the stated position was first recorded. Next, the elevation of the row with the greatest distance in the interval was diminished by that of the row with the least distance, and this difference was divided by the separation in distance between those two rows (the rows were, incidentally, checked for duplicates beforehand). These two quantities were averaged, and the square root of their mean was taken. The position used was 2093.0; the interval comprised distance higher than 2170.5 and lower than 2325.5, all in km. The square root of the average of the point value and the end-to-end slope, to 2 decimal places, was 2.28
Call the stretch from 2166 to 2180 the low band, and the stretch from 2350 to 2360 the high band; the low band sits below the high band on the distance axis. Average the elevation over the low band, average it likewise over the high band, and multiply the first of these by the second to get 104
